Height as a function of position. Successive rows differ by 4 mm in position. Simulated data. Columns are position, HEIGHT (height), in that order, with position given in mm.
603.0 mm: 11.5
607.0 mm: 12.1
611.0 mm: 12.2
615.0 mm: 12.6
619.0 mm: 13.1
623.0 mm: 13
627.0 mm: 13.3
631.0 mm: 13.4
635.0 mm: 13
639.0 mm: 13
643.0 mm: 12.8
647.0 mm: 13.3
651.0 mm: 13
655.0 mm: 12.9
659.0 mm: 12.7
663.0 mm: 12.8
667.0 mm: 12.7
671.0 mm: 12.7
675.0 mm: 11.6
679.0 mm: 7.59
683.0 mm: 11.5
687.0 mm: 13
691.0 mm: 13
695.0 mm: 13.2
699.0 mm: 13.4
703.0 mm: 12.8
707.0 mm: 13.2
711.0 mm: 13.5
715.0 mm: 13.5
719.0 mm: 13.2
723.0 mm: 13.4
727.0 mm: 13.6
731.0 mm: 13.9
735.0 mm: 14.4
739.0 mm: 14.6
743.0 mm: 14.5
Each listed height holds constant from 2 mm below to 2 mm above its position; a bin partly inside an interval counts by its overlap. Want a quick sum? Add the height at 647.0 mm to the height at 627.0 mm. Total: 26.6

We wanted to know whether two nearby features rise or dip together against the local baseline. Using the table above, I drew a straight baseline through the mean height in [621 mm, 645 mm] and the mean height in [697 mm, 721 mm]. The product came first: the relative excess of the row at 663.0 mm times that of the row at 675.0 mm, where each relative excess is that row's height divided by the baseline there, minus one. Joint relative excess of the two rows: 0.0032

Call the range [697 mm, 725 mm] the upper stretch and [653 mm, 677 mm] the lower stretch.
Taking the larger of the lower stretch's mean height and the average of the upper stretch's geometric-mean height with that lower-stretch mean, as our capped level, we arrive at 12.9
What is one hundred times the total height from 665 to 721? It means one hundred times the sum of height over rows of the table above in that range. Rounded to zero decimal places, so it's 17489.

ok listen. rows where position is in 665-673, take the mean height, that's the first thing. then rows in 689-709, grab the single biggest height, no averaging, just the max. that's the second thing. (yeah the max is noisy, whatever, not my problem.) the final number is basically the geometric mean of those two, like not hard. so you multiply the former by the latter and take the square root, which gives 13.05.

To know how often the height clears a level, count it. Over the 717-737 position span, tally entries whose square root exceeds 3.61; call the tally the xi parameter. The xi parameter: 5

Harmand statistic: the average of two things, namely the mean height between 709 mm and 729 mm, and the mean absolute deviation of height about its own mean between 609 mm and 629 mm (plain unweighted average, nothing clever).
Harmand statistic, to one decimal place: 6.9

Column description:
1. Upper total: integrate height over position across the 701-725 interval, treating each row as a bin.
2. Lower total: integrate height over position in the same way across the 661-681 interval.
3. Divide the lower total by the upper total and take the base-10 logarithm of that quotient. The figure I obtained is -0.1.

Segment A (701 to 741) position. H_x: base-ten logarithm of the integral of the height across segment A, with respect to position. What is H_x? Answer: 2.74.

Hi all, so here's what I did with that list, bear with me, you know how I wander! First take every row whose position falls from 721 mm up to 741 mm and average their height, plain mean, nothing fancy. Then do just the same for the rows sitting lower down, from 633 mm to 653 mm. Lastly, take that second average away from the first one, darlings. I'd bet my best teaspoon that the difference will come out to 1.0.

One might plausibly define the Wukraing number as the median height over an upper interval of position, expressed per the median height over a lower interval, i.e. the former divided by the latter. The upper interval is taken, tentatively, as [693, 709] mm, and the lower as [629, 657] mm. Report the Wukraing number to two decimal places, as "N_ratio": 1.02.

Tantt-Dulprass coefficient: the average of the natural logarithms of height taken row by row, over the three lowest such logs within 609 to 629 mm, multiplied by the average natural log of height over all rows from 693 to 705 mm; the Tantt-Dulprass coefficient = 6.5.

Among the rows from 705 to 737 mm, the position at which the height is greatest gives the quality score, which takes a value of 735.0 mm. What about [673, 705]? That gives 699.0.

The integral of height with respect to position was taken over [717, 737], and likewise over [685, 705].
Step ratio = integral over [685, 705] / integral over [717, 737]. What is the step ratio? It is 0.95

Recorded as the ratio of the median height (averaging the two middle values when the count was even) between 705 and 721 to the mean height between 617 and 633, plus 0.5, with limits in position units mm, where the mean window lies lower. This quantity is 1.51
